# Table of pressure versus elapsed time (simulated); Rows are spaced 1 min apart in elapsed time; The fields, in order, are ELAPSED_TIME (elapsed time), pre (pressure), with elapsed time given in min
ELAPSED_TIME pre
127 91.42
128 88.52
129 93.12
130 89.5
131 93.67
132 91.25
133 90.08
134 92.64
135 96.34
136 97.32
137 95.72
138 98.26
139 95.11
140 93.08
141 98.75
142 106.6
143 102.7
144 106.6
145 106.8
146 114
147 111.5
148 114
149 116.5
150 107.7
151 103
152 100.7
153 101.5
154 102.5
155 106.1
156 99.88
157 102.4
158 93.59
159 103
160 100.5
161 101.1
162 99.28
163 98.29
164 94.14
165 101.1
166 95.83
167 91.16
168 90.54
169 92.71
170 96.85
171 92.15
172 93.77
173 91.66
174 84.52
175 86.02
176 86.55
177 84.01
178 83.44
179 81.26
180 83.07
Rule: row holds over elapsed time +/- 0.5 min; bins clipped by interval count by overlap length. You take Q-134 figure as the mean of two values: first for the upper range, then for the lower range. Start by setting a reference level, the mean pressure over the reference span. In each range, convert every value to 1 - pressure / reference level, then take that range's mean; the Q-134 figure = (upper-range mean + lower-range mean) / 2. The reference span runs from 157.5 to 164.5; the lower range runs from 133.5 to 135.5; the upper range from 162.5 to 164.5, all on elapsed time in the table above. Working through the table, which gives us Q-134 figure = 0.03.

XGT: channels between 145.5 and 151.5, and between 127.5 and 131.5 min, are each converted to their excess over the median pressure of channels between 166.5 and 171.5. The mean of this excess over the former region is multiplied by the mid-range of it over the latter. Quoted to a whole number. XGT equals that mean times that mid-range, -20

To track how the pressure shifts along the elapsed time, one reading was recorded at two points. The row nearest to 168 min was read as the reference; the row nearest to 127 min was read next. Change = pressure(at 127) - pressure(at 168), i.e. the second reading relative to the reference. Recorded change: 1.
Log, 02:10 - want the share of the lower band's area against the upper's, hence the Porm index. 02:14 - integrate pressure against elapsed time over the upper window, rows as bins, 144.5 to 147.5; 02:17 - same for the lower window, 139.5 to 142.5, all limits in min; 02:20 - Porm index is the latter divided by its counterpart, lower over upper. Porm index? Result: 0.90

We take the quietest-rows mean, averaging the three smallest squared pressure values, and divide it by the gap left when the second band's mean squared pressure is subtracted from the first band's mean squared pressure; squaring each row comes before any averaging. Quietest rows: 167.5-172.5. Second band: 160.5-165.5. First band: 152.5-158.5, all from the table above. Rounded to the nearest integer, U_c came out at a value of 19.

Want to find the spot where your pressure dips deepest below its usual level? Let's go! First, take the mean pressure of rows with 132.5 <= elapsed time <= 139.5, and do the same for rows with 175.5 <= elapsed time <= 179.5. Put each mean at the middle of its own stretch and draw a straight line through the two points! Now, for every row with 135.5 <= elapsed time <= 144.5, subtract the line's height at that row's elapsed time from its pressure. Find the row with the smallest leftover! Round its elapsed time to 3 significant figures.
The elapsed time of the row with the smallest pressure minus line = 140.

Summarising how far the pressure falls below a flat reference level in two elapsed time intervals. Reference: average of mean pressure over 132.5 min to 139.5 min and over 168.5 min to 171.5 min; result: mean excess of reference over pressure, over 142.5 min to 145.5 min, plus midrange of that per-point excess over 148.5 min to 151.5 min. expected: -26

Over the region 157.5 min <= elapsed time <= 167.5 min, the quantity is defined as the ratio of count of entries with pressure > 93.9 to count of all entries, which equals 0.80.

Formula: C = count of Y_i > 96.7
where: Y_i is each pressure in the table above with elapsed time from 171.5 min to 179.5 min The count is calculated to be 0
